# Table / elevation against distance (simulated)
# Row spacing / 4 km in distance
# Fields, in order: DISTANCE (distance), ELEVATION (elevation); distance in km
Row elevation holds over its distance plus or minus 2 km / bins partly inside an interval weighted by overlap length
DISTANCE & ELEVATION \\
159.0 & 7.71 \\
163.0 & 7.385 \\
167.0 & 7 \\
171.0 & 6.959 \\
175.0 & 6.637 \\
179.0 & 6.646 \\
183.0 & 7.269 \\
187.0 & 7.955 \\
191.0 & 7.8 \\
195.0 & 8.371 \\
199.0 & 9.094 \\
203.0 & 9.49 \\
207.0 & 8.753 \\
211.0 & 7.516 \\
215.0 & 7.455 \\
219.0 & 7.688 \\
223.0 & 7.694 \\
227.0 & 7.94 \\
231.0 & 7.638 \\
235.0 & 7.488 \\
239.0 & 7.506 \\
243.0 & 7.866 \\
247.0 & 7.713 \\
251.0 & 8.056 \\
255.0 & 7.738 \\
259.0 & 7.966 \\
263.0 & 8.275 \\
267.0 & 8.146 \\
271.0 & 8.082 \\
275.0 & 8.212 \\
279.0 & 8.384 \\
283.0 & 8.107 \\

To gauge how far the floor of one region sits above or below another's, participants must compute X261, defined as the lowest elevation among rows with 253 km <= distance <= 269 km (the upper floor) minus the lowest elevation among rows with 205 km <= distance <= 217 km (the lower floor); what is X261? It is 0.28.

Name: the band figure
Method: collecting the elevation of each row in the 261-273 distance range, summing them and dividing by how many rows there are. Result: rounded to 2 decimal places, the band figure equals 8.17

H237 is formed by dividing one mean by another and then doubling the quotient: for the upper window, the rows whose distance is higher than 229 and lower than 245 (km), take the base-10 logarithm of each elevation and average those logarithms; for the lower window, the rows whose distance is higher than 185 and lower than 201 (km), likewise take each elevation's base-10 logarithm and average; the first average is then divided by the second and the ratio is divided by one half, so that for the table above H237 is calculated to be 1.92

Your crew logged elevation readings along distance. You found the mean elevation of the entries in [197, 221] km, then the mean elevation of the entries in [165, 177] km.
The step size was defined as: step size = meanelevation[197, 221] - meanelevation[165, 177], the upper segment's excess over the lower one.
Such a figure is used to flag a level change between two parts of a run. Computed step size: 1.5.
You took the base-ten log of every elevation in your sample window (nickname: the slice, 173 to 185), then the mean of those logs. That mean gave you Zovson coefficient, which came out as 0.835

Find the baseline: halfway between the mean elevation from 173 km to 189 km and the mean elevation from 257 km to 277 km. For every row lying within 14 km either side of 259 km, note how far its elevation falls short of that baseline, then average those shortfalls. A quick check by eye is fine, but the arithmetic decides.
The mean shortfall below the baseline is -0.4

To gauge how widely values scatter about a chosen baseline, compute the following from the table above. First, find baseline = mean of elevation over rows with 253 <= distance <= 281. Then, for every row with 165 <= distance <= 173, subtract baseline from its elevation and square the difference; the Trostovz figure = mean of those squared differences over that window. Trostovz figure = 1.29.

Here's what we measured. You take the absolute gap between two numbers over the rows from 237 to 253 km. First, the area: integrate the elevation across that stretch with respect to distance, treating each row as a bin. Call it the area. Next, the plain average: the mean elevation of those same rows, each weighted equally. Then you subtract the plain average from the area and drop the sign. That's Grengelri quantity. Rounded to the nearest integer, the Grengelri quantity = 117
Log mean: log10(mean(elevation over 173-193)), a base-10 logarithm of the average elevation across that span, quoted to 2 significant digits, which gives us 0.86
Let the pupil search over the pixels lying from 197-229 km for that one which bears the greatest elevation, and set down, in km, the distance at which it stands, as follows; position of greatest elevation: 203.0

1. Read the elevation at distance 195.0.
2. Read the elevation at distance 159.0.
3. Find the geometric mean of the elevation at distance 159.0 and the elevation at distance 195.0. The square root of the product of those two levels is 8.03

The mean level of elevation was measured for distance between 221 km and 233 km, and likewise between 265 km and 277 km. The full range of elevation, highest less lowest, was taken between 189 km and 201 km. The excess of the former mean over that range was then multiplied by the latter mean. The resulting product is 52.7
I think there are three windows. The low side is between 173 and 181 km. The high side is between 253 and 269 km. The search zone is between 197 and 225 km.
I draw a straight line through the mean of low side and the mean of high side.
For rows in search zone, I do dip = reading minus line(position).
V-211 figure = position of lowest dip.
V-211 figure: 215.0 km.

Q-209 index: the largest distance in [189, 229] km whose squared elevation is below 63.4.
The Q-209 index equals 227.0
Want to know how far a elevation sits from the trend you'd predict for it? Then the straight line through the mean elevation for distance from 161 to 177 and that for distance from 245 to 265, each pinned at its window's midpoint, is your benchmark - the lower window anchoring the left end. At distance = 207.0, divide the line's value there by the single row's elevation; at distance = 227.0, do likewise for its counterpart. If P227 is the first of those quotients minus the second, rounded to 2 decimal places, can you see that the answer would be -0.11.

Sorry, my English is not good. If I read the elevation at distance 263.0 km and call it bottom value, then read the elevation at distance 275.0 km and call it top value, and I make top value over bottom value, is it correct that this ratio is 0.99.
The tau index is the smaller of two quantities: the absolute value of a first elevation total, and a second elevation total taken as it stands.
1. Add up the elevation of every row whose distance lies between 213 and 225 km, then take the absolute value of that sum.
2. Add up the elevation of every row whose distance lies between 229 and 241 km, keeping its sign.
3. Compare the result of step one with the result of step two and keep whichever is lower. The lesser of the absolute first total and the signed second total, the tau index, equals 22.6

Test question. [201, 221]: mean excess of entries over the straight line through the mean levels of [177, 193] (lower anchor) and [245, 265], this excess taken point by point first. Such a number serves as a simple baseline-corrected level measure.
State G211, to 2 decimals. 0.57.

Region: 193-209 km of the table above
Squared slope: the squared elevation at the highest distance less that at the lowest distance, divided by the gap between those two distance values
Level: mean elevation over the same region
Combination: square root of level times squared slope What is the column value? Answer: 2.2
